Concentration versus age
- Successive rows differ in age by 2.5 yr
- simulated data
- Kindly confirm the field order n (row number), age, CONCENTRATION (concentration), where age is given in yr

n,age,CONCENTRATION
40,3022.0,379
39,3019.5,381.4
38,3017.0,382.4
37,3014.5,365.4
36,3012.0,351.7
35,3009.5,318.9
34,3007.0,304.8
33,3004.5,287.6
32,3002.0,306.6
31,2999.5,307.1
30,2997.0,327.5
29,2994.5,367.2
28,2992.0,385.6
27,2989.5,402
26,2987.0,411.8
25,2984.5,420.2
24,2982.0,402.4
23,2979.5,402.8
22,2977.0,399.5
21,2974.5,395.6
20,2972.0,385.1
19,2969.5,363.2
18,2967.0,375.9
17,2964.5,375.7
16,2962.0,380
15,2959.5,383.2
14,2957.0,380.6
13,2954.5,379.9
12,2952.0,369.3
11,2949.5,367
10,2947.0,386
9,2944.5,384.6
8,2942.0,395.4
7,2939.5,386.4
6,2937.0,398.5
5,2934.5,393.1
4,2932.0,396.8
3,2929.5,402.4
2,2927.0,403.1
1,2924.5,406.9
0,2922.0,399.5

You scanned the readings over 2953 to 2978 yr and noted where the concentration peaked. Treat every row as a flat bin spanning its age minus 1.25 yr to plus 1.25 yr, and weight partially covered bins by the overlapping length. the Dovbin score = 2977.0 yr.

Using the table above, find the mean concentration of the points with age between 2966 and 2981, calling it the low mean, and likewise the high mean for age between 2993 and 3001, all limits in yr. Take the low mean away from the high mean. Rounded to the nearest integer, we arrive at -53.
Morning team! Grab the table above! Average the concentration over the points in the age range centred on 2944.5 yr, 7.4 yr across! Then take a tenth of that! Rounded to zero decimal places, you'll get 39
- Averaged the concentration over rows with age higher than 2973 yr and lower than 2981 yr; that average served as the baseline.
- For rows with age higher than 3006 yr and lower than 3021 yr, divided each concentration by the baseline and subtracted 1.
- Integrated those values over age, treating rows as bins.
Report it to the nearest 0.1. -1.8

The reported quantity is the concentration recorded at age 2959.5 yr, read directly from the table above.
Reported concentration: 383.2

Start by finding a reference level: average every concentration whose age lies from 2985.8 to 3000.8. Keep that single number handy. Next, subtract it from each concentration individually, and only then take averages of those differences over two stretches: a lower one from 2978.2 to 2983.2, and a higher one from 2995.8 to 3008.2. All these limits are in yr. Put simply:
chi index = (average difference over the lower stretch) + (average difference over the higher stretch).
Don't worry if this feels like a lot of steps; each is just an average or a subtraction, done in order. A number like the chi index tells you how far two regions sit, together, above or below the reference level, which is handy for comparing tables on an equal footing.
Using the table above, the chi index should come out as -24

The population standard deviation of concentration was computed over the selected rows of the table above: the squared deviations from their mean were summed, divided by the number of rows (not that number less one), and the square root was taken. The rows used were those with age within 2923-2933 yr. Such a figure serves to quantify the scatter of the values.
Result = 3.6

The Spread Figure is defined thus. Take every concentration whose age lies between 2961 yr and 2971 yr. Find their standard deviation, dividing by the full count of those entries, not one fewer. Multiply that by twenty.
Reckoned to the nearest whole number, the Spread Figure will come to 126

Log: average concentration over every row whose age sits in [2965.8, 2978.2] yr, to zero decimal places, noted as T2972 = 384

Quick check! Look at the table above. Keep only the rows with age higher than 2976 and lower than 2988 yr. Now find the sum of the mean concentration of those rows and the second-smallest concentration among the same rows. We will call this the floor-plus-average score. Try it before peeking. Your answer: 810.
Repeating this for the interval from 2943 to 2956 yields 747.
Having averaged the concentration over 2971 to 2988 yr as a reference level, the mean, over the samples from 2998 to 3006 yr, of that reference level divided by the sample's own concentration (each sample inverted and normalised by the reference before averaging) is 1.34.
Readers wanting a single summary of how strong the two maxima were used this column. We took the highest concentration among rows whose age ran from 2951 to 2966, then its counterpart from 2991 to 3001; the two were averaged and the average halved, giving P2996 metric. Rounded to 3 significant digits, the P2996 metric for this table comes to 192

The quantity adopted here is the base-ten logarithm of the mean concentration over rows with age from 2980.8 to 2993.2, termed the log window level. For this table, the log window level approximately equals 2.61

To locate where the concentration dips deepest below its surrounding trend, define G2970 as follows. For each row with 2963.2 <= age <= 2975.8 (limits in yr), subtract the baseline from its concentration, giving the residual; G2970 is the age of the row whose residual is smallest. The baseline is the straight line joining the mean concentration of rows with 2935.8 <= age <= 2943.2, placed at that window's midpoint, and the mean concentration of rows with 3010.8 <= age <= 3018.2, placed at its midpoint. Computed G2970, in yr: 2969.5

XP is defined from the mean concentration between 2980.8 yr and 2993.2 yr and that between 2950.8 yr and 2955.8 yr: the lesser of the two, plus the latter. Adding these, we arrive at 749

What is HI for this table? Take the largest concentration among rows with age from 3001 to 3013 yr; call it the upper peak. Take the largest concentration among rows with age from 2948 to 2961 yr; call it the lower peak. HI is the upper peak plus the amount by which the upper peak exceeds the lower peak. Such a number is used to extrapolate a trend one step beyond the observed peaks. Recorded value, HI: 320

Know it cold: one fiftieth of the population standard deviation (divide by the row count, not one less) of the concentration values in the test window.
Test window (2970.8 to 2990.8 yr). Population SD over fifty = 0.19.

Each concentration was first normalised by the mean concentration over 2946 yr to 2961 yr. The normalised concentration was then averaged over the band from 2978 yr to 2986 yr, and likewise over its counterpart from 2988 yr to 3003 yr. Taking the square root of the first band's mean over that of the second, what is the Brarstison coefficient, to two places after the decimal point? 1.08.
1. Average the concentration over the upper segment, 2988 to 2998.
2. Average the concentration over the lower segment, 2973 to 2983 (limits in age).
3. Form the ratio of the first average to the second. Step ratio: 0.93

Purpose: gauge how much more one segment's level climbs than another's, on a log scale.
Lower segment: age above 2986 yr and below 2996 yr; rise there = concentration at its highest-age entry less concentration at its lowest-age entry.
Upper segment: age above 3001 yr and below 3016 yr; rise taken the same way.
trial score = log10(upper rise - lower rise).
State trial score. 2.01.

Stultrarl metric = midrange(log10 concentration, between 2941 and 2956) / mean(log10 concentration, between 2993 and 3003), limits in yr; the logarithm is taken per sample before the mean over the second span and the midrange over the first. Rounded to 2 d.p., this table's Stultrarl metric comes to 1.03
